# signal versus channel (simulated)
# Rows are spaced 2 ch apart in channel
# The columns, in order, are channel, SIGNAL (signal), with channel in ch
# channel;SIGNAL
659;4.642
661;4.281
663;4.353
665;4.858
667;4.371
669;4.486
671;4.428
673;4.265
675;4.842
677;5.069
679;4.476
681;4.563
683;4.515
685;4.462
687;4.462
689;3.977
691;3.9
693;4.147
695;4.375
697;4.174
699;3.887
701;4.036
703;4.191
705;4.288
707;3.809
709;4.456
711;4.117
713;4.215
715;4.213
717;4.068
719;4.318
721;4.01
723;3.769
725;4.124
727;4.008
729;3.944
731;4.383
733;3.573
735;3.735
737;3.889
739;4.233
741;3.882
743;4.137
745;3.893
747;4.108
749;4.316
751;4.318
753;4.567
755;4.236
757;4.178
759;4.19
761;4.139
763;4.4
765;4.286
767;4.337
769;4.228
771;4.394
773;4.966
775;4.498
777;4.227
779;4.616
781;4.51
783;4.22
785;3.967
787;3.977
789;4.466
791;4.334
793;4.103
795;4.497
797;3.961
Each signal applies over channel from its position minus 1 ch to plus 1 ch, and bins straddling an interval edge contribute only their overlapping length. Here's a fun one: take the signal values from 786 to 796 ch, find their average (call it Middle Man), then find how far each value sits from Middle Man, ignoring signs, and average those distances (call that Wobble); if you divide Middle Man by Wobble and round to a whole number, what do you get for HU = 23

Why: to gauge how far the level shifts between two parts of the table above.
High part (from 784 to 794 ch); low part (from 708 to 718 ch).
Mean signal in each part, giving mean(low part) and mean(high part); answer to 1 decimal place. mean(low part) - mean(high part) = 0.0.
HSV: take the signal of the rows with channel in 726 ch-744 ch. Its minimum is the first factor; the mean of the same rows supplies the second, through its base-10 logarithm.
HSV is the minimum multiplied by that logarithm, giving 2.14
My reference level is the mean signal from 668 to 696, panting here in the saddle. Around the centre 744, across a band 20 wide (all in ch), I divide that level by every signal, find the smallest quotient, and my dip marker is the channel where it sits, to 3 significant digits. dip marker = 753 ch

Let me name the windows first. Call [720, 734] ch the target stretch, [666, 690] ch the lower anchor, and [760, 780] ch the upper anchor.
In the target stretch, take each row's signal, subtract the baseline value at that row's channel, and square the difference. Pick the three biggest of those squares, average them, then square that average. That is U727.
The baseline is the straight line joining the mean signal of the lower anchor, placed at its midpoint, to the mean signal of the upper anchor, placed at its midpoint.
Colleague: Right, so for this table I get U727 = 0.24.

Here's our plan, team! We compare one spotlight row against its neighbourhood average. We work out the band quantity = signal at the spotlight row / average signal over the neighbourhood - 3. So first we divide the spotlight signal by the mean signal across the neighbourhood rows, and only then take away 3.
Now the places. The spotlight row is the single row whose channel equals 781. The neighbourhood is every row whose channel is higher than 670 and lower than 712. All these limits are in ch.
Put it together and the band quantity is -1.95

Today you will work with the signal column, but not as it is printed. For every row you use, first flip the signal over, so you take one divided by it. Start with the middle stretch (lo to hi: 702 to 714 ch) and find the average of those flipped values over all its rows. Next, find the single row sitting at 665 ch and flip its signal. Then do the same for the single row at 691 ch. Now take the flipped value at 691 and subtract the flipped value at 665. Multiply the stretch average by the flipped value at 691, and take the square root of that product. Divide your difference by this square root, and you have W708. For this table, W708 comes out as 0.20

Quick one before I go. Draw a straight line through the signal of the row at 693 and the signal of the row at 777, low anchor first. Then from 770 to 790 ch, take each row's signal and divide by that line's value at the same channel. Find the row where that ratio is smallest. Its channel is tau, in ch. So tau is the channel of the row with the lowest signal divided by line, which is 785 ch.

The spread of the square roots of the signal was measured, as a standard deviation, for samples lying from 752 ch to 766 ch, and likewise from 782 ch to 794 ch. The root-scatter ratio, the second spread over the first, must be 1.3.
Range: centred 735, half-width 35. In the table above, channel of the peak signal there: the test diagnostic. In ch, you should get 753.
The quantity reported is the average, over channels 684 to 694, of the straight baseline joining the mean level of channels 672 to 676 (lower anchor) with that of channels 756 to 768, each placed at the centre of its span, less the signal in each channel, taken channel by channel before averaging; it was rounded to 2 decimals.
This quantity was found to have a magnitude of 0.31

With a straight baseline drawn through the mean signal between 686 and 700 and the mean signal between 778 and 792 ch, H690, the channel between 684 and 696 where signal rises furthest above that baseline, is 685 ch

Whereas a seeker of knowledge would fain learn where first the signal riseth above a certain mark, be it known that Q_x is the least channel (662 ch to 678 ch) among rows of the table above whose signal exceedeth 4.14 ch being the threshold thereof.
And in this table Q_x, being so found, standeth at 663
